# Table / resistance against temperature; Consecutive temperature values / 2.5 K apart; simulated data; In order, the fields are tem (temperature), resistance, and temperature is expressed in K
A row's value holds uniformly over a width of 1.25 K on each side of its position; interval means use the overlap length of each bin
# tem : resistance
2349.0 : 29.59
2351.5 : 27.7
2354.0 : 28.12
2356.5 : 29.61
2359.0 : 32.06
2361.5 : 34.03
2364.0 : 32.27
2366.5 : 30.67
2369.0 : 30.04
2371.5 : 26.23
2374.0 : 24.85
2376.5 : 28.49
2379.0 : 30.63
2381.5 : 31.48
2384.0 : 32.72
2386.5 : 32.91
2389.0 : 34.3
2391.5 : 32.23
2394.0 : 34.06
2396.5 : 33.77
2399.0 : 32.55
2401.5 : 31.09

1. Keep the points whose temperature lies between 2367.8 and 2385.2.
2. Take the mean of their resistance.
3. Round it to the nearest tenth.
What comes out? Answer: 29.2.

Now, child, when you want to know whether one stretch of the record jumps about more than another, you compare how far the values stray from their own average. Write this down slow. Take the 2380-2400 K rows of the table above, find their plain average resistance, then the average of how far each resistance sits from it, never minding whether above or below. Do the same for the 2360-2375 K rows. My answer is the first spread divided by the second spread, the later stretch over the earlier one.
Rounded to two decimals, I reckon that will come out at 0.28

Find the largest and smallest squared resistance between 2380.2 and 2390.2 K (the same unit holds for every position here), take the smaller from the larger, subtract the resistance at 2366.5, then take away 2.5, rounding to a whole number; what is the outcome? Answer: 152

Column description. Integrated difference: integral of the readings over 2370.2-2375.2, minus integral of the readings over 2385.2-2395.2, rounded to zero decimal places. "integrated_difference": -206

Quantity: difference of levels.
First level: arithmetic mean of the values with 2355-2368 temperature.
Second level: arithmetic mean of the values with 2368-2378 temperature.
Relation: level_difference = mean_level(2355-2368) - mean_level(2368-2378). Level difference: 4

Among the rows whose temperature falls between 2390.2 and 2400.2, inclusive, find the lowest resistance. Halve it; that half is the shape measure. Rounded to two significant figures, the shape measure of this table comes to 16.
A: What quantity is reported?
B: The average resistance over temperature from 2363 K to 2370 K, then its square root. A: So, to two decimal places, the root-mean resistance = 5.57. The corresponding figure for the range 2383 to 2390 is 5.77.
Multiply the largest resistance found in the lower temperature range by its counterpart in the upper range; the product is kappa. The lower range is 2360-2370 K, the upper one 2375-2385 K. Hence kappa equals 1113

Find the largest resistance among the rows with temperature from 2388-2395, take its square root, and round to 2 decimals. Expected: 5.86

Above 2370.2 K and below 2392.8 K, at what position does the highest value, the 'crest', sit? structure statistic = 2389.0 K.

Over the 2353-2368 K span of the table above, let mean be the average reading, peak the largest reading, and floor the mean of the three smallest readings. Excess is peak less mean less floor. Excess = -27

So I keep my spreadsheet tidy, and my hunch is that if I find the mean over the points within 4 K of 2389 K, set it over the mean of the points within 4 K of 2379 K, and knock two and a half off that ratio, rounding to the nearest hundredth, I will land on -1.40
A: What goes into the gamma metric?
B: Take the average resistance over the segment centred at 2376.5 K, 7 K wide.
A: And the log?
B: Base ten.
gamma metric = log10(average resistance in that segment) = 1.45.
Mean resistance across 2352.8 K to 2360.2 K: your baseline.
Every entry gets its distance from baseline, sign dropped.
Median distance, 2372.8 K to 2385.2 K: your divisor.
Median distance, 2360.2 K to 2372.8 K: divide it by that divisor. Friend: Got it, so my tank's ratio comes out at 1.51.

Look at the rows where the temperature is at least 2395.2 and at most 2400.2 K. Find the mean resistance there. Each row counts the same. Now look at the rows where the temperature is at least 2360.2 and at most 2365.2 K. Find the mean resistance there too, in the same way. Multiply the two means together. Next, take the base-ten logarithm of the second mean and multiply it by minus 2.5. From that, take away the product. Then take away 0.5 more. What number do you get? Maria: -1104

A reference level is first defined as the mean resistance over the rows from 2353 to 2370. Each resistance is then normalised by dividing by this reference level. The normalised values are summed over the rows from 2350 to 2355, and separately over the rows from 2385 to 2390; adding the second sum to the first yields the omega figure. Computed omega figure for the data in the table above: 3.97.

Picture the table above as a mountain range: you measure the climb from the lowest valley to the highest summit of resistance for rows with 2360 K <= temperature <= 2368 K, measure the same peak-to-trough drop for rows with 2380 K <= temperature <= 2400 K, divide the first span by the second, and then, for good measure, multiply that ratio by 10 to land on 12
